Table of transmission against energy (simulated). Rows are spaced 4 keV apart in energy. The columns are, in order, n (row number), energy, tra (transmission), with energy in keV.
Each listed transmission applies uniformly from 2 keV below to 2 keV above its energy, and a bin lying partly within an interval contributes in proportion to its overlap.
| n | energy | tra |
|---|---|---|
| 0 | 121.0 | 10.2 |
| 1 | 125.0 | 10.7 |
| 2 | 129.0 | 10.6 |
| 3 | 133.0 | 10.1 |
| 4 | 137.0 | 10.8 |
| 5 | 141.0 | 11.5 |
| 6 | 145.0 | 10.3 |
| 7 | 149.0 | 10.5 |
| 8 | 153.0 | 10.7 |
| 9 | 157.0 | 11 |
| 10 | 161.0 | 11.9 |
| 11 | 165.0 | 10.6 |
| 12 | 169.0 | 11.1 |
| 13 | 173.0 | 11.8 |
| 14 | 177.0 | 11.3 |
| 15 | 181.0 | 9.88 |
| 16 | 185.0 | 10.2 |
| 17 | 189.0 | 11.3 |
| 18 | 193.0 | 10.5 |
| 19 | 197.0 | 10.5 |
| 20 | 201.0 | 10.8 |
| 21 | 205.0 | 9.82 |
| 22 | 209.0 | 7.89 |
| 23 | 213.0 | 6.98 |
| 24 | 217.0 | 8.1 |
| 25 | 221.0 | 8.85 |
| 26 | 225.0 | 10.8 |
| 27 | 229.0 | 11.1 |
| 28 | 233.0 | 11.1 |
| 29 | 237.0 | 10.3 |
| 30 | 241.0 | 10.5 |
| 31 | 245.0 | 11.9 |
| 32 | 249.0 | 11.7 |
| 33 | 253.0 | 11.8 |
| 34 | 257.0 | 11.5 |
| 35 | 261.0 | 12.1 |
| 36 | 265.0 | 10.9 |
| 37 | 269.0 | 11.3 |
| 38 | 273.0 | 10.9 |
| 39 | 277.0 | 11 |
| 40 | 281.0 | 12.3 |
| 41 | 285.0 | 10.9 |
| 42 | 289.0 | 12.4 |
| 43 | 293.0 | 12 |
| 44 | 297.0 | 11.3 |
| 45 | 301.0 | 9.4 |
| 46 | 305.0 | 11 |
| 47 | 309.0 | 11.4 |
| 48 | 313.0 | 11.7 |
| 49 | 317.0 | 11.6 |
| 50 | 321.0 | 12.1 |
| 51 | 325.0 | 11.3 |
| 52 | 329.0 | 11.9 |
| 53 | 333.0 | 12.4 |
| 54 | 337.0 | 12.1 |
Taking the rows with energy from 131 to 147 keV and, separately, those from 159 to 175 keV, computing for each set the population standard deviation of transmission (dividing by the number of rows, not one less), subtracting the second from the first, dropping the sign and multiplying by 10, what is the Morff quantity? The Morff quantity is 0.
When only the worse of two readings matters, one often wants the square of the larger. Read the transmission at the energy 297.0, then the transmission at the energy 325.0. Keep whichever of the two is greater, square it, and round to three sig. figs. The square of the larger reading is 128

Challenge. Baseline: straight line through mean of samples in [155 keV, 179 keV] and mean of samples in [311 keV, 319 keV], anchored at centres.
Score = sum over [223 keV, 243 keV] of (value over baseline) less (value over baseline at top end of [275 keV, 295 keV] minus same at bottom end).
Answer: 4.6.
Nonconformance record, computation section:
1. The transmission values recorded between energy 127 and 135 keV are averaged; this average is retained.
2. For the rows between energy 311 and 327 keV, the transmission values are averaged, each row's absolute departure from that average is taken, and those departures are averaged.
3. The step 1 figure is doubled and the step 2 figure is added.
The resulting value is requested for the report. 20.9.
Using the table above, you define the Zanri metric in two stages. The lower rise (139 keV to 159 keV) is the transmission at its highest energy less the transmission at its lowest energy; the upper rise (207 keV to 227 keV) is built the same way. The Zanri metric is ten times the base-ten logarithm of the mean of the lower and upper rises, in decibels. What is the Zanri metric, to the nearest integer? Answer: 1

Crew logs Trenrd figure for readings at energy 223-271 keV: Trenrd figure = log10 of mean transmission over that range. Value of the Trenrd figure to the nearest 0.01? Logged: 1.05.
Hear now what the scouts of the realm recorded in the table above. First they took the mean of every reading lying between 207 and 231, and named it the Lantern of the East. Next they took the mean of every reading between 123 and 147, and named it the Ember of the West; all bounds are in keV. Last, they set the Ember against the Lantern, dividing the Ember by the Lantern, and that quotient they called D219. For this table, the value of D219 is 1.19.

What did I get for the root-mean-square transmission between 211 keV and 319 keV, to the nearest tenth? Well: 11.0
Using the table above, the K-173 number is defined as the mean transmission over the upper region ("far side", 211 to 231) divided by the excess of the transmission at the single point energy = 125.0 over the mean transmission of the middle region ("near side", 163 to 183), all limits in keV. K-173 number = -39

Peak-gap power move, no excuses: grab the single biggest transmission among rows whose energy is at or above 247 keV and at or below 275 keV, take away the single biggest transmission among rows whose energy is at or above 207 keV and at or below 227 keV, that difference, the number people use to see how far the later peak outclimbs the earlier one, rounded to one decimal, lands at 1.3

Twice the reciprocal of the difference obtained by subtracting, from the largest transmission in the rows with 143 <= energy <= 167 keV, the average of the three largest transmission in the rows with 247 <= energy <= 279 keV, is 60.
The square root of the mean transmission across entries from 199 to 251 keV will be 3.16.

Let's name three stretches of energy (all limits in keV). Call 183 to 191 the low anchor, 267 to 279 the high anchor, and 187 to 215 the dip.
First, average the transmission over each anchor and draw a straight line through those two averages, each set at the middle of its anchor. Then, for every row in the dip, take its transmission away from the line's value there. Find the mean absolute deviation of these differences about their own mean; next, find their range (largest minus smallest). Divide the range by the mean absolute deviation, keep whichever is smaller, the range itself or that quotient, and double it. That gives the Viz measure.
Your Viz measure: 6.7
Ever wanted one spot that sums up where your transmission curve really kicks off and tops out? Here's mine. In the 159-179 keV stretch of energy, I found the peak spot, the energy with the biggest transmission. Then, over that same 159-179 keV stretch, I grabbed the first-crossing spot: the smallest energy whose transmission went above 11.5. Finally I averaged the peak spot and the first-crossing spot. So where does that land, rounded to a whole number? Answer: 161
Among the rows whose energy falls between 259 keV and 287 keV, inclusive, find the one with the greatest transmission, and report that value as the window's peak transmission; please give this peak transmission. 12.3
